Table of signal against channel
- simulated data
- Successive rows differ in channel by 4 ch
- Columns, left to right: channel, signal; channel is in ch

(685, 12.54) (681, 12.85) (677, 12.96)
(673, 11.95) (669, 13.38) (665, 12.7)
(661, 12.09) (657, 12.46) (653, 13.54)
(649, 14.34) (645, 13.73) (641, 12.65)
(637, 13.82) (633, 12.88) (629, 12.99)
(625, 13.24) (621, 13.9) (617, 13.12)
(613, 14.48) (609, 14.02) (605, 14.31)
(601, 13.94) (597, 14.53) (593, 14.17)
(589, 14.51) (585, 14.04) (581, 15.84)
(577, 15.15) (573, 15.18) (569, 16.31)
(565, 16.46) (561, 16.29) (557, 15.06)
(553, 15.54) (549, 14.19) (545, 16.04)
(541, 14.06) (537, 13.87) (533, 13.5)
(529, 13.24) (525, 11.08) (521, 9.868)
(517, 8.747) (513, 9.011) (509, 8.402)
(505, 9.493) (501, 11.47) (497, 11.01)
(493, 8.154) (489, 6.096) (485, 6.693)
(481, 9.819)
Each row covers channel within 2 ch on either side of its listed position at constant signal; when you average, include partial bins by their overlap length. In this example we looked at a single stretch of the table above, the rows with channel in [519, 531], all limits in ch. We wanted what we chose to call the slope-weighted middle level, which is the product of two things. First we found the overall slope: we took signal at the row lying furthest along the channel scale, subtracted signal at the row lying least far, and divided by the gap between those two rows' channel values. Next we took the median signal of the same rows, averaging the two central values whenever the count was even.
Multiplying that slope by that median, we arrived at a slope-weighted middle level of 4.7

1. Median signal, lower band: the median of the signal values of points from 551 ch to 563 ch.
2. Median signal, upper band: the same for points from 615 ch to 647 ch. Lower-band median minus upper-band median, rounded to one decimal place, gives 2.4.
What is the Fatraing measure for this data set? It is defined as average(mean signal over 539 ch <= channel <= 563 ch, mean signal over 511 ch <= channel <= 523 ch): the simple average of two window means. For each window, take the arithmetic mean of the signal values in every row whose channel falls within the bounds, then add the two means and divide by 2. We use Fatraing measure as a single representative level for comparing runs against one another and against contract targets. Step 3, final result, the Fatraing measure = 12.2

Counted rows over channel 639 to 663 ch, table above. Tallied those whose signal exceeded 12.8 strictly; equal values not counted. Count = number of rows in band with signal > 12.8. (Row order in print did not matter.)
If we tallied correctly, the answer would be 3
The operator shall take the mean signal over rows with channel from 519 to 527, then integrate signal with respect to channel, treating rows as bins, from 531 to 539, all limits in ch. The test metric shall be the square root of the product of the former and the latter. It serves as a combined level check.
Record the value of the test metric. 34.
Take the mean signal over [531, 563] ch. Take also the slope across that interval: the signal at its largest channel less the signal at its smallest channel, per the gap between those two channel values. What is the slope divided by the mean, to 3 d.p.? 0.007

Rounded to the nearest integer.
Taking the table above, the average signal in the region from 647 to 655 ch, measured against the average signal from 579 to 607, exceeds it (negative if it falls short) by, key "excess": -1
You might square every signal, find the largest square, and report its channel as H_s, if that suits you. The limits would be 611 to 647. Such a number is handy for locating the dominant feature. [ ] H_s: 613 ch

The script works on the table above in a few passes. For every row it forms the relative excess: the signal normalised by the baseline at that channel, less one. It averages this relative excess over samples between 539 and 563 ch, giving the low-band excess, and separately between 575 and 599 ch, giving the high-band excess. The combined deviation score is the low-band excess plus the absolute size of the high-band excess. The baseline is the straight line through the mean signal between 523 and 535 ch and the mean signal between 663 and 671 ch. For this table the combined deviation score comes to 0.35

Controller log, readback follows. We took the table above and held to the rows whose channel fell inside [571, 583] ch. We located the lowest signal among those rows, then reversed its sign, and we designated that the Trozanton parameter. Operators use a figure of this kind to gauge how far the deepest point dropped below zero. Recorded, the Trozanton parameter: -15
